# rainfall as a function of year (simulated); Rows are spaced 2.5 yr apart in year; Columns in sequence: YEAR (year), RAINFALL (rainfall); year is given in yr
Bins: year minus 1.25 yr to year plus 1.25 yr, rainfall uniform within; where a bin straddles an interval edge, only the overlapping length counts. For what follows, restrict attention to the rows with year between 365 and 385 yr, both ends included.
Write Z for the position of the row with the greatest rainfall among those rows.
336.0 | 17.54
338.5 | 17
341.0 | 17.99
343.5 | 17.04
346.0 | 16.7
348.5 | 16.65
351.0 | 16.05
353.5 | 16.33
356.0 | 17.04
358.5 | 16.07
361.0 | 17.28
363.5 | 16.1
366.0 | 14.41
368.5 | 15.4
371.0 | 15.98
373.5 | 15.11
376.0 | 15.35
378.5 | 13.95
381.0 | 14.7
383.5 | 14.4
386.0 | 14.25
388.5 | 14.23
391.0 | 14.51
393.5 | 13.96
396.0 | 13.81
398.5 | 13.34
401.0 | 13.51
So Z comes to 371.0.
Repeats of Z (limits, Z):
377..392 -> 381.0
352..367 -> 361.0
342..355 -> 343.5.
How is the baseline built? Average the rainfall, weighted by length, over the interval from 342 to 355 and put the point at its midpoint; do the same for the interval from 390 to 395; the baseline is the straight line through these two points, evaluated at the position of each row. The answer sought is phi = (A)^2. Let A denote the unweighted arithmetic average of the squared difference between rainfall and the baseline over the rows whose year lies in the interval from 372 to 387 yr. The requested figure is 0.046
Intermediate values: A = 0.22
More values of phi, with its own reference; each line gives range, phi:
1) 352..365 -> 0.294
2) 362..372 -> 0.251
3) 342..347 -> 0.000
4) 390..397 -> 0.002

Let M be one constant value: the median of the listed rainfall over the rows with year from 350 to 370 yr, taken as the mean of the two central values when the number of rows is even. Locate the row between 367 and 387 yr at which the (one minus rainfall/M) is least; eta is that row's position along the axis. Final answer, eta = 371.0 yr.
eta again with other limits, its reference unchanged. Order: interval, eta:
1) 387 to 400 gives 391.0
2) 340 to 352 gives 341.0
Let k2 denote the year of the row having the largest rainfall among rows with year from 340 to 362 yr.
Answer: 341.0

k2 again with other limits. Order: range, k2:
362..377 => 363.5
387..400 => 391.0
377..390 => 381.0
